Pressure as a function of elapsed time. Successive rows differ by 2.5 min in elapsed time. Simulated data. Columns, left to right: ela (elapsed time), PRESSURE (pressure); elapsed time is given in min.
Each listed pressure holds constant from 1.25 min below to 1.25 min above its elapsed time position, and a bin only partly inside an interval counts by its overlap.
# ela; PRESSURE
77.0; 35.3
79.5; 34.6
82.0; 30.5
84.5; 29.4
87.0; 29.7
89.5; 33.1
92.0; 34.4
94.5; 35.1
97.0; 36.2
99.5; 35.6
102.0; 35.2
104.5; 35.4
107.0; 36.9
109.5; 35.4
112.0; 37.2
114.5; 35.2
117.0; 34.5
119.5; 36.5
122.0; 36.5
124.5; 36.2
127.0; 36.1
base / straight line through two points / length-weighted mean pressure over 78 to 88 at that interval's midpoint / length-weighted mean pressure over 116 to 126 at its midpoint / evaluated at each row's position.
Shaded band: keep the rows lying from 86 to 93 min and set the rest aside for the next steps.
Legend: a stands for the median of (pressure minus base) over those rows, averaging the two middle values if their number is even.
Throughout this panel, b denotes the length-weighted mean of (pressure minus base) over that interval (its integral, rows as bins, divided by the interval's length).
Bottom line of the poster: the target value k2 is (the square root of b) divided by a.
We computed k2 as 0.59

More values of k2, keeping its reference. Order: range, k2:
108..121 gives 1.11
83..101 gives 0.49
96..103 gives 0.66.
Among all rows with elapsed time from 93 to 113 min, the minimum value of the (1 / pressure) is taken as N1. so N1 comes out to 0.0269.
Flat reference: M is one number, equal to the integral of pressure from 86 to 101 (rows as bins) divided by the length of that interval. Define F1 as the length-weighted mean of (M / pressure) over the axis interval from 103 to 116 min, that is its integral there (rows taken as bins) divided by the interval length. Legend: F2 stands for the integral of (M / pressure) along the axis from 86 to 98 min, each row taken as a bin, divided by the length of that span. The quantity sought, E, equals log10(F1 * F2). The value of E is -0.016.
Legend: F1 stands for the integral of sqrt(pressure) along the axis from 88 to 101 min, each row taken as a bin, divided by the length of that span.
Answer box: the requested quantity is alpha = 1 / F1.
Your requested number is 0.170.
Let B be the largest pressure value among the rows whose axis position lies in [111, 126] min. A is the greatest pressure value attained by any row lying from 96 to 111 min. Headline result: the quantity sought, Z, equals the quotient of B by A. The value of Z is 1.01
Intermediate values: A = 36.9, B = 37.2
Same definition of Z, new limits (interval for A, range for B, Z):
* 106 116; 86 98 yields 0.97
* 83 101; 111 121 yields 1.03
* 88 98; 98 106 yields 0.98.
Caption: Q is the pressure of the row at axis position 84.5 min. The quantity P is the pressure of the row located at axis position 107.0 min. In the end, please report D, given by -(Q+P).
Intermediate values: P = 36.9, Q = 29.4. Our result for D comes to -66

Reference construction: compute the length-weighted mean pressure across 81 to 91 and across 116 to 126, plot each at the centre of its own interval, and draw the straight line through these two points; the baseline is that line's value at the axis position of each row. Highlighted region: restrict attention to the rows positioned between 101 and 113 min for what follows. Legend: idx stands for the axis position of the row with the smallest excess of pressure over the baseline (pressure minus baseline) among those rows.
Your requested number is 109.5 min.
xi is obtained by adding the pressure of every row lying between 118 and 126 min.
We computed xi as 109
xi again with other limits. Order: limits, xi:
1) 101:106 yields 71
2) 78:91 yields 157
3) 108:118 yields 142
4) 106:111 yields 72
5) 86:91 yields 63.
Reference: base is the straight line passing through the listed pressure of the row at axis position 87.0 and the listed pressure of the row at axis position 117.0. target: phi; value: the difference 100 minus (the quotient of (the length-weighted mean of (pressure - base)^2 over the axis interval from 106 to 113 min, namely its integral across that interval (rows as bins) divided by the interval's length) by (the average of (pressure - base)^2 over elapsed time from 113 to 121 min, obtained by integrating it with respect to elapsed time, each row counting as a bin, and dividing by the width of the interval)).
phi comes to 93.4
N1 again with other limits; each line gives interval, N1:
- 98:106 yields 0.0281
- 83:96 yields 0.0285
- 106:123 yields 0.0269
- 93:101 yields 0.0276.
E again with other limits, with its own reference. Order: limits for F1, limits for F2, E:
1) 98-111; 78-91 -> 0.015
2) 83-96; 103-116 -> 0.002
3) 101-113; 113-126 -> -0.044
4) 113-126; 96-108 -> -0.042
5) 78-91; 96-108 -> 0.014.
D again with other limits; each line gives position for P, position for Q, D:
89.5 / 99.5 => -69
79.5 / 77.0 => -70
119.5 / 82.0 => -67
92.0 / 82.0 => -65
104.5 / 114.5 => -71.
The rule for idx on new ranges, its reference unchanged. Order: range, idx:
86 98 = 87.0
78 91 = 87.0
